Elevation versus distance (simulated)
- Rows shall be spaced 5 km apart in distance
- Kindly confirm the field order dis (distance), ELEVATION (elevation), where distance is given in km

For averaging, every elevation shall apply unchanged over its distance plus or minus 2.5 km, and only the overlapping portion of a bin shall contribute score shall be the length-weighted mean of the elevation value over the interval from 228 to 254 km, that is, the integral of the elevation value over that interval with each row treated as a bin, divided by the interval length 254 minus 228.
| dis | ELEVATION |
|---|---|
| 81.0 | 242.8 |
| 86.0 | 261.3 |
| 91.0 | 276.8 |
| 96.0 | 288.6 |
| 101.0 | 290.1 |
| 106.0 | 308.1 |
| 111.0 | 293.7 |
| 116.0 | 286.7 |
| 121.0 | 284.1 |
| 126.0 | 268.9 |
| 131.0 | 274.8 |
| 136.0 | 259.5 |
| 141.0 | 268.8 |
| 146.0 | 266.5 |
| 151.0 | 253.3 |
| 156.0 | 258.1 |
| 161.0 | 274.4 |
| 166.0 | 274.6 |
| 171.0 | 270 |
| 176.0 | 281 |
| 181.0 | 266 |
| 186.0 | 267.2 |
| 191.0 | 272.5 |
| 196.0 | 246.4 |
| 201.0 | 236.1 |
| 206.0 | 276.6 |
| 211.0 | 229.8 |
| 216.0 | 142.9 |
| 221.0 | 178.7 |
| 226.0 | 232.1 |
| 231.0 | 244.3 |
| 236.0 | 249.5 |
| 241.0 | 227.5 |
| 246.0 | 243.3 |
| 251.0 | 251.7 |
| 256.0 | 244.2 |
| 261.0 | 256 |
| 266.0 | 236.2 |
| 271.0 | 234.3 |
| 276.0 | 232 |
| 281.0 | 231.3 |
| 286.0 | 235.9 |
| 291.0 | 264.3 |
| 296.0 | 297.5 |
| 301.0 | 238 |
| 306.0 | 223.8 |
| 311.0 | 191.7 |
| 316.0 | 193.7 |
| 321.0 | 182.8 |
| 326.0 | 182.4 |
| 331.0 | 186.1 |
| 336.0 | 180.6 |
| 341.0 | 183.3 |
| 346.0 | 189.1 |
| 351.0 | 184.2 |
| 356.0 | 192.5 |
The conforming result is 243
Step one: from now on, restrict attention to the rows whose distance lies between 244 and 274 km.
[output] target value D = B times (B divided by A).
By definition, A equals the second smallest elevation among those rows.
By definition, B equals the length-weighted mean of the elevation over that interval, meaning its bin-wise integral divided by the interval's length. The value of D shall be 252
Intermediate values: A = 236.2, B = 244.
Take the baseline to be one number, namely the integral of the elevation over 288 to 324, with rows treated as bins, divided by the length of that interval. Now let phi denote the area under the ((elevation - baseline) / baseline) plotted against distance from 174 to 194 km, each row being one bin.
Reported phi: 3.9 km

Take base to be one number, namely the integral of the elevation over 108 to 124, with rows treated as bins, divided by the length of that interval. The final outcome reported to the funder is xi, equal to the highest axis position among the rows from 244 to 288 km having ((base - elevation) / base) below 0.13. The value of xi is 261.0 km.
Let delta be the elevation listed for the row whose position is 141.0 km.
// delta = 268.8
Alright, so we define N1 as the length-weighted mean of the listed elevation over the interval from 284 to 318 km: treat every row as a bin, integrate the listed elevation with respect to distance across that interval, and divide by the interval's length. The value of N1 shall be 236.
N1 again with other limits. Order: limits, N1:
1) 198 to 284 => 232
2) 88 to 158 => 277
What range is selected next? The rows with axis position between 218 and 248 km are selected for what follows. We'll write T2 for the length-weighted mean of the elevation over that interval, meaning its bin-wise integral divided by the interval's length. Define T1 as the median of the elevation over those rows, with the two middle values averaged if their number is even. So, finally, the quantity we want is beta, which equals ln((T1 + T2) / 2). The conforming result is 5.45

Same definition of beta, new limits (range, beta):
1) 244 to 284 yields 5.48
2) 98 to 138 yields 5.65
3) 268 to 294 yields 5.47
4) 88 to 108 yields 5.67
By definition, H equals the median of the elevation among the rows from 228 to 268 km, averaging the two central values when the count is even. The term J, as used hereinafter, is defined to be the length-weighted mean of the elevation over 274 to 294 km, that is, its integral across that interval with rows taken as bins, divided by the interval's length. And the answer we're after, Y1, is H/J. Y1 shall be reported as 1.0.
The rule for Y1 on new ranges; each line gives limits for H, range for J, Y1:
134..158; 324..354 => 1.4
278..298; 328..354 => 1.4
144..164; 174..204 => 1.0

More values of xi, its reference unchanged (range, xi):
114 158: 156.0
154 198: 191.0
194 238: 206.0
